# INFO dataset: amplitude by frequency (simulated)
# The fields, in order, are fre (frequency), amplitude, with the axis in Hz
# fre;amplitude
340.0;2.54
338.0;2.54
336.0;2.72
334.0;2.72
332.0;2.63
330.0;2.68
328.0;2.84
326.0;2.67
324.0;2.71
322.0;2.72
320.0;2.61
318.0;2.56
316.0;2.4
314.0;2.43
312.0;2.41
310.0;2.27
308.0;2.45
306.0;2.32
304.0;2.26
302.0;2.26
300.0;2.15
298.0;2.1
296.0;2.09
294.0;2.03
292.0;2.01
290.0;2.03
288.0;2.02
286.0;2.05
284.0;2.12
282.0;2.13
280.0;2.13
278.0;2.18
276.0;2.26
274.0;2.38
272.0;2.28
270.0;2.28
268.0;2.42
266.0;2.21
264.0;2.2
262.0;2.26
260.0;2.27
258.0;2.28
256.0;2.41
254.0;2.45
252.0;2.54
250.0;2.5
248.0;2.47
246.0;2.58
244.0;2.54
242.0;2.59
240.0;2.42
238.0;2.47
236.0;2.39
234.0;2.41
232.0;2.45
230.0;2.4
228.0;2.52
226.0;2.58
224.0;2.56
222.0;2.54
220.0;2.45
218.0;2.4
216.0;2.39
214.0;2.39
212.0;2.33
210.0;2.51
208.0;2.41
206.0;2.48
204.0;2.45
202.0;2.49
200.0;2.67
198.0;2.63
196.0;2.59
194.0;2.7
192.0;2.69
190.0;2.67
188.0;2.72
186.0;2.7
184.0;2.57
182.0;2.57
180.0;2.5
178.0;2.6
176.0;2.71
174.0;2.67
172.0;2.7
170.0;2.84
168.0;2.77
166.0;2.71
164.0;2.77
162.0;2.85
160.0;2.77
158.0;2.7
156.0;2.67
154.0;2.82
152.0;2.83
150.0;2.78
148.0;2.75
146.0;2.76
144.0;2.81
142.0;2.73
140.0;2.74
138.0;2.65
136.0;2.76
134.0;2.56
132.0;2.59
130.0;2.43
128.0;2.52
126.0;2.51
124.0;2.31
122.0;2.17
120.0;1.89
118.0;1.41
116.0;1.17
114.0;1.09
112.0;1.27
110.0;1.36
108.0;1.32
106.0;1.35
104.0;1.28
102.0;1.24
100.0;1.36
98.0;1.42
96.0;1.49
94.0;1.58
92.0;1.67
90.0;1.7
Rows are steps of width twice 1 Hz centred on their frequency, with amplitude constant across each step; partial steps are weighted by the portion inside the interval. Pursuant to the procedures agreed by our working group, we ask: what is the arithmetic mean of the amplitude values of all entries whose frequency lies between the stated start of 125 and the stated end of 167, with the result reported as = 2.70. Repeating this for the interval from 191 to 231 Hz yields 2.51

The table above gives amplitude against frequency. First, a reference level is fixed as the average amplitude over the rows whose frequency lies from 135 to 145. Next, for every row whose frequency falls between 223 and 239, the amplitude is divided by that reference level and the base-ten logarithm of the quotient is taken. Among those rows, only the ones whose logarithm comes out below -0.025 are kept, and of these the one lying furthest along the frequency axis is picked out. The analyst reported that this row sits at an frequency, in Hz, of 238.0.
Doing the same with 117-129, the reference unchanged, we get 128.0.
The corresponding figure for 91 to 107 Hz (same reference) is 106.0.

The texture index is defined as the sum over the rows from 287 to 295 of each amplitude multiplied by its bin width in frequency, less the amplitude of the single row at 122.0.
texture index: 14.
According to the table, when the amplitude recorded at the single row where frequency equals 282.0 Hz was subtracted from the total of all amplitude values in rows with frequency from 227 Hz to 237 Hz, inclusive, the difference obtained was 10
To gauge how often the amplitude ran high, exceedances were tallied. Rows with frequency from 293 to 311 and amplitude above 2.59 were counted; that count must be 0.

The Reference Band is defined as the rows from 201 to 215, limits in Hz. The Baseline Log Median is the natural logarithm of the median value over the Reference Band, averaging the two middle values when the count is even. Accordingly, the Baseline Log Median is 0.896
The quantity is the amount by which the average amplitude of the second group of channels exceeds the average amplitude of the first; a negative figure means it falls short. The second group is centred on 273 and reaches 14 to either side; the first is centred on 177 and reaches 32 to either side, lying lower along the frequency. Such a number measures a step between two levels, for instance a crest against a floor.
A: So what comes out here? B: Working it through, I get -0.45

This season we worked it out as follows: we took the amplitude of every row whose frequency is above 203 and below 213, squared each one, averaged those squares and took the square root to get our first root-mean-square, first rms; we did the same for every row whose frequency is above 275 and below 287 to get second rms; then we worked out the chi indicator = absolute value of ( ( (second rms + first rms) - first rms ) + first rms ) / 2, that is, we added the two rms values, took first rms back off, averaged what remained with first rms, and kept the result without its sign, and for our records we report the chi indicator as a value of 2.29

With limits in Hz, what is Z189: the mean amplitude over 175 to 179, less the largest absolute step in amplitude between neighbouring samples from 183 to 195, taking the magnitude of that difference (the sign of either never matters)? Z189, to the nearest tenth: 2.5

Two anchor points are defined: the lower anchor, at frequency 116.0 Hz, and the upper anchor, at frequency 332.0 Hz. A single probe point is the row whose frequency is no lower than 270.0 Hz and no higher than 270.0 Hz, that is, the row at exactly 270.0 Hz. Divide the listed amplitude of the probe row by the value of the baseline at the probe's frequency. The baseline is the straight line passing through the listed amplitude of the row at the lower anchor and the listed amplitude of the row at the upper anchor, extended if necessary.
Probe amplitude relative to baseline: 1.03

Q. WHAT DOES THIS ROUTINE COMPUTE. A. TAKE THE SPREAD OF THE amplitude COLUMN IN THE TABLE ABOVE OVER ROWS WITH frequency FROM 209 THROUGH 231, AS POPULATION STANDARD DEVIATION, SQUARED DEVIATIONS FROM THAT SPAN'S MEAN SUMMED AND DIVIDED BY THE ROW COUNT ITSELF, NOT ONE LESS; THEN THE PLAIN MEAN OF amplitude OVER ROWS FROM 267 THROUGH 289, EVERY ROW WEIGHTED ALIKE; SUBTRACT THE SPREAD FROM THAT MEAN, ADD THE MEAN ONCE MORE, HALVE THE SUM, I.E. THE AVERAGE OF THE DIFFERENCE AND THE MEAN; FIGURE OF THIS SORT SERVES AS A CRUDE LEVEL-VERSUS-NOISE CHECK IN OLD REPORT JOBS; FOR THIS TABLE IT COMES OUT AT 2.16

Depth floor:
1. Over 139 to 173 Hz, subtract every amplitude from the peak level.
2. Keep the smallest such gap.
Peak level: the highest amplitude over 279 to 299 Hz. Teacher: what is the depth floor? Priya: -0.72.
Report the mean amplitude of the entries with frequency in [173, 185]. 2.60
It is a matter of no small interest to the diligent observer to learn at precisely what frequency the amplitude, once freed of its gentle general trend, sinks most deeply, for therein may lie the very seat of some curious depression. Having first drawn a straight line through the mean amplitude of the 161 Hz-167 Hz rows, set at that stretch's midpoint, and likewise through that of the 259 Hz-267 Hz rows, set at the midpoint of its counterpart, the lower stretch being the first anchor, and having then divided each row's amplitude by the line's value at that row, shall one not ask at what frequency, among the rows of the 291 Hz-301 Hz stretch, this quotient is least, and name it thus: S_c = 292.0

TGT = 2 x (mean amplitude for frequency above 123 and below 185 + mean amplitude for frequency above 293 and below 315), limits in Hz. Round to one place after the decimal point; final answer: 9.9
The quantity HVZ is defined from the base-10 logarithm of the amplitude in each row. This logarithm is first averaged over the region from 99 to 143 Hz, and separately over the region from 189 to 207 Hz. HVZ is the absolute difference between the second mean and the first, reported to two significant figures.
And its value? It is 0.15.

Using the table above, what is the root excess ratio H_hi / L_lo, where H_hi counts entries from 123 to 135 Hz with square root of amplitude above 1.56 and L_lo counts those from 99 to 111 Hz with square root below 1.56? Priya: 0.7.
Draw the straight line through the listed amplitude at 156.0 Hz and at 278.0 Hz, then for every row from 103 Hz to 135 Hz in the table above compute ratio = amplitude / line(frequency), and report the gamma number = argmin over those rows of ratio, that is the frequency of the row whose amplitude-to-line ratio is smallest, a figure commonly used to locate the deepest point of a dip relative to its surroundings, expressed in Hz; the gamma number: 114.0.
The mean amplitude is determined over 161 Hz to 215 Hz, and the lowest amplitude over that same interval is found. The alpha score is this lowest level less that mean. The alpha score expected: -0.29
